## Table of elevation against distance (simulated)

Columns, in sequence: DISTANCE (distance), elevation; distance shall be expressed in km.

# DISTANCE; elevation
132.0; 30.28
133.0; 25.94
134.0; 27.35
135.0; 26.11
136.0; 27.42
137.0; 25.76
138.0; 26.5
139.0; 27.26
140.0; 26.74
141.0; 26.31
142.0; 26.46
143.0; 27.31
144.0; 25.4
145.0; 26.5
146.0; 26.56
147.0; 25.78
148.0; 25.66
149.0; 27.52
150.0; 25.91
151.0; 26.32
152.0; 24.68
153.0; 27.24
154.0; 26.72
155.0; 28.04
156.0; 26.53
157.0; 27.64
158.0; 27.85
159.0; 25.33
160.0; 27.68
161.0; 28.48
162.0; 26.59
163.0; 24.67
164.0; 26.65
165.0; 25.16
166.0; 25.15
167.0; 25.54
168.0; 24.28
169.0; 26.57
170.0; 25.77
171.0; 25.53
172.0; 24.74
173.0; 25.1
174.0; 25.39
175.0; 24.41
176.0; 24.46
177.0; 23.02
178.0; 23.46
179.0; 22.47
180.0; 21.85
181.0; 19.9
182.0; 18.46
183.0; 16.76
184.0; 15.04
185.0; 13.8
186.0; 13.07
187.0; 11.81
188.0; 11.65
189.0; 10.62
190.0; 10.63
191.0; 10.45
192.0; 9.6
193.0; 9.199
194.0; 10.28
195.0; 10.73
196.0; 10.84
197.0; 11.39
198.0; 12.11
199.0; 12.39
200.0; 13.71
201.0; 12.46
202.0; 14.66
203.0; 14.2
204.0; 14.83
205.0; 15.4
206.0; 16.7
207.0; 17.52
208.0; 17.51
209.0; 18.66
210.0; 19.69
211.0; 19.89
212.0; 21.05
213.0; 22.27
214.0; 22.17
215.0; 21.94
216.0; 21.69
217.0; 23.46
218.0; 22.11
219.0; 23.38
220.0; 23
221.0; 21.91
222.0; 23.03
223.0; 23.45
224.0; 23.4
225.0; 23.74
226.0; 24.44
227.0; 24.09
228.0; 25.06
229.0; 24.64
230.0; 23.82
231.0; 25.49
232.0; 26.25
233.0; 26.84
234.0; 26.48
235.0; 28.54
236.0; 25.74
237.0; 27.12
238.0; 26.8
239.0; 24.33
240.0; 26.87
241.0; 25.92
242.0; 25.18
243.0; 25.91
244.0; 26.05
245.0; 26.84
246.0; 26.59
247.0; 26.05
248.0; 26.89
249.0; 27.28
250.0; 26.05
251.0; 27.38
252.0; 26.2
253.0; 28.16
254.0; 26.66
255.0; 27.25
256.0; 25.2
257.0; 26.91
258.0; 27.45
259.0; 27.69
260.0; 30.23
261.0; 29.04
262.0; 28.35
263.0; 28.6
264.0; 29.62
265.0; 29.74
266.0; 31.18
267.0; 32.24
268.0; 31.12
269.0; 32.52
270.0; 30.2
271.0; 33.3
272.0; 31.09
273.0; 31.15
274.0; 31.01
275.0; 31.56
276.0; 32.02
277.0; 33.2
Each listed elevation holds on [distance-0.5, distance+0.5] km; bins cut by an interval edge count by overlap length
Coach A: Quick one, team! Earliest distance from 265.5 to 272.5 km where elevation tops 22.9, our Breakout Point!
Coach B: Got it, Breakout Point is 266.0 km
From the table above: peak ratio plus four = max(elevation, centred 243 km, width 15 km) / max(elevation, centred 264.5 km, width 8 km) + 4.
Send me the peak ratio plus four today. 4.85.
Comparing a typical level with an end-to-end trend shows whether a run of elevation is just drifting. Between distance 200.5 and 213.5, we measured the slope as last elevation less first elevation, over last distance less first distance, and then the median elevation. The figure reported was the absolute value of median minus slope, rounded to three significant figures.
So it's 16.7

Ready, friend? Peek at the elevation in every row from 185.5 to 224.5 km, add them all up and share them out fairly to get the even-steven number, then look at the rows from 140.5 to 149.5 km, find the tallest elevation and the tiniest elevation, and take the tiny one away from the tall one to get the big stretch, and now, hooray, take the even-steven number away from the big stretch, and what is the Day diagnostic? -14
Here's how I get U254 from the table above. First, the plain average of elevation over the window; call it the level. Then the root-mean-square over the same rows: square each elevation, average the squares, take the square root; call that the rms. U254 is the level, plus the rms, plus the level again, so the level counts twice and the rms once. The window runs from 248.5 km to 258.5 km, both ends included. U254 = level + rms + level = 81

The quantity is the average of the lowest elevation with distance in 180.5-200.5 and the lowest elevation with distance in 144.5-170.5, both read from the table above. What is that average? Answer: 17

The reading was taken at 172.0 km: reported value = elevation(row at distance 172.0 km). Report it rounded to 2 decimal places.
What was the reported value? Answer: 24.74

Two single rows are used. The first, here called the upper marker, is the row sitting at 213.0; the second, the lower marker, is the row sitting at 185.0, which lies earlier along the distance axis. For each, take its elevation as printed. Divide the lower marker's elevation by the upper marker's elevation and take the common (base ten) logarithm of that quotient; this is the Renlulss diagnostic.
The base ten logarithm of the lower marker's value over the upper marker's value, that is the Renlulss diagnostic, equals -0.2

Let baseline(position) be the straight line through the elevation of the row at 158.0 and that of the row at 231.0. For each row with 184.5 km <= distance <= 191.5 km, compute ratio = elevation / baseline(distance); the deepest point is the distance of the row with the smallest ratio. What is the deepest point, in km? 191.0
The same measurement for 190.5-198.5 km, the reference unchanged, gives 193.0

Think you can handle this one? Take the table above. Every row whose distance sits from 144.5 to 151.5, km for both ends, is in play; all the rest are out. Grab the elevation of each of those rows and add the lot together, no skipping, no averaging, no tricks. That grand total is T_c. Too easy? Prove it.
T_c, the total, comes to 184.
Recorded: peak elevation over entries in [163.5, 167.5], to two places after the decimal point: 26.65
